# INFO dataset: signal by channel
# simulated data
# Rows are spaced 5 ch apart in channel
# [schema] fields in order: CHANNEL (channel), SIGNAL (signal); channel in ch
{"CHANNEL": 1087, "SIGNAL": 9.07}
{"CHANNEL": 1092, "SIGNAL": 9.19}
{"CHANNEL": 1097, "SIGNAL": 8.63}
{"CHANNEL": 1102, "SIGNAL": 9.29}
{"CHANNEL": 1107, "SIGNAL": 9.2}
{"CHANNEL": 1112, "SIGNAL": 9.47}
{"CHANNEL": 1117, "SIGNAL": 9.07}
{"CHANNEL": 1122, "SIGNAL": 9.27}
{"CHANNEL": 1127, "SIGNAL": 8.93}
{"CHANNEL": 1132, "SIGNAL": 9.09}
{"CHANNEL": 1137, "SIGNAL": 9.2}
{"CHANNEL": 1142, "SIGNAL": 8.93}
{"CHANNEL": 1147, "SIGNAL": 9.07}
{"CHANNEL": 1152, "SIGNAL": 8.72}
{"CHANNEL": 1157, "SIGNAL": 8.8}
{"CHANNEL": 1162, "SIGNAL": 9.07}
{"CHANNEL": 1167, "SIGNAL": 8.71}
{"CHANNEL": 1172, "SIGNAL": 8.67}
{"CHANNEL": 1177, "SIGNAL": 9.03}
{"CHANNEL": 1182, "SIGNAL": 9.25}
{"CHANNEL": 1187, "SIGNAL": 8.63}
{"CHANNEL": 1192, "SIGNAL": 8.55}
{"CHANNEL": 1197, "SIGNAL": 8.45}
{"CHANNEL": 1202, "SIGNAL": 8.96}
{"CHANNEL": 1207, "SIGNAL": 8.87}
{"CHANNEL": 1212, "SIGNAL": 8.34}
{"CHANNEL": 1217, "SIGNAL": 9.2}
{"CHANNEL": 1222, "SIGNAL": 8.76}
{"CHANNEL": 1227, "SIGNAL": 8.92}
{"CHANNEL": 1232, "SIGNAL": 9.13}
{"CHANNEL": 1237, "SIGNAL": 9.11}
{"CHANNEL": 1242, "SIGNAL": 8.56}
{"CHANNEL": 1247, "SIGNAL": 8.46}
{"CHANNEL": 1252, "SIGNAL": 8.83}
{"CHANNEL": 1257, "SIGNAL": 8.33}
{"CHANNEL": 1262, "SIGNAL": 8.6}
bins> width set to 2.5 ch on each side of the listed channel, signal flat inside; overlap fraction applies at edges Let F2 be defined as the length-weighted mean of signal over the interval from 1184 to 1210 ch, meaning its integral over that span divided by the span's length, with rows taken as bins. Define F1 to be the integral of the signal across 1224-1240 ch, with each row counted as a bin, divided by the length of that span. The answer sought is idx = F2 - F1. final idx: -0.33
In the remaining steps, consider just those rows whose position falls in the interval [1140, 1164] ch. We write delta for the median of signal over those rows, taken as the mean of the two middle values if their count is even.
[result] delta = 8.93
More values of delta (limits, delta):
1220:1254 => 8.83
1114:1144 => 9.08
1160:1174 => 8.71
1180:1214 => 8.63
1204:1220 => 8.87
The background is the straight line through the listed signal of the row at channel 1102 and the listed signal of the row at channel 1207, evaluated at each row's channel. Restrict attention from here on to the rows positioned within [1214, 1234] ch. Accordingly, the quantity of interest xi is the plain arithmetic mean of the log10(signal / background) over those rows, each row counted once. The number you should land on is 0.010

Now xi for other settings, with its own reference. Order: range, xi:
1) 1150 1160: -0.016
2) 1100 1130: -0.002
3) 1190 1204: -0.013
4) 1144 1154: -0.010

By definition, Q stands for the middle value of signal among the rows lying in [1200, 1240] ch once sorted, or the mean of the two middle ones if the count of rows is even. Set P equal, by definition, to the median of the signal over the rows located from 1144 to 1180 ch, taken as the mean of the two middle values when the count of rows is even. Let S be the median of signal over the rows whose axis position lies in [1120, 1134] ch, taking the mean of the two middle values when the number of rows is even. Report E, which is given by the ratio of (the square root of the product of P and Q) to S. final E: 0.98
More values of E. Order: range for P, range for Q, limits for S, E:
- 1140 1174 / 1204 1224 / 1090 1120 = 0.96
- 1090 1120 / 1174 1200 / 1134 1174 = 1.00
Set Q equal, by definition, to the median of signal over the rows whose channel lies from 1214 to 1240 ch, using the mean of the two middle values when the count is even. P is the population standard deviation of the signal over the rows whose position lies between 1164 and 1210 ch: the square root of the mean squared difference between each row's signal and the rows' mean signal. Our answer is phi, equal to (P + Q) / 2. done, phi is 4.68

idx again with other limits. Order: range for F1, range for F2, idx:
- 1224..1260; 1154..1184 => 0.15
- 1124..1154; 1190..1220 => -0.27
